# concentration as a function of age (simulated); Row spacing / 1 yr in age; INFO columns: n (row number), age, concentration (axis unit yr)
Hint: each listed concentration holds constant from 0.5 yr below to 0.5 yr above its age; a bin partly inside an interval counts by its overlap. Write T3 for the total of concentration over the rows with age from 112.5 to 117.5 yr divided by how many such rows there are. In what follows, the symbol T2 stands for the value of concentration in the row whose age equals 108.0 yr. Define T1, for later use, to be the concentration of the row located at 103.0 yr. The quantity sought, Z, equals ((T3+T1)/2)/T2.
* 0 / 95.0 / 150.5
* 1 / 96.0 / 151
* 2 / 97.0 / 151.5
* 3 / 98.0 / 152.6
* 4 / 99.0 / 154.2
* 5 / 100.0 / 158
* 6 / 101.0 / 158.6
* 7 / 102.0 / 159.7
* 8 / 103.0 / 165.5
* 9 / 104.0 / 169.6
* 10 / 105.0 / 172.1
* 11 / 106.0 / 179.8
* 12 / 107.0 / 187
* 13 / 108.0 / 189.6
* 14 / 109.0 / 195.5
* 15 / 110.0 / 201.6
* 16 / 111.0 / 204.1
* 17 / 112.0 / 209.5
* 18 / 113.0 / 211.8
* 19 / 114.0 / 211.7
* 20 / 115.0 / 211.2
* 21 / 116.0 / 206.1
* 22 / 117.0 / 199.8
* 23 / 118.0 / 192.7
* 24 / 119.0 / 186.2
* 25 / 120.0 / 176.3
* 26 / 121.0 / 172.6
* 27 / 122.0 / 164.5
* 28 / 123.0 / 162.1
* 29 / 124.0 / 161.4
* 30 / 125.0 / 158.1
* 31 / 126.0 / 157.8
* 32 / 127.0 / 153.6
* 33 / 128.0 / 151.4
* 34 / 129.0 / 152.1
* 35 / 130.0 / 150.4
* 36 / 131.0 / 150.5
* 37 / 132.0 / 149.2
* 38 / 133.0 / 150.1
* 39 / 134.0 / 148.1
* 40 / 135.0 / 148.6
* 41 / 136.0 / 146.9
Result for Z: 0.99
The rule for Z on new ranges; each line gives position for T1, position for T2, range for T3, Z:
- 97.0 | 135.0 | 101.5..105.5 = 1.07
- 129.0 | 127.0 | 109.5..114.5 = 1.17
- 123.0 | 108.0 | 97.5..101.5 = 0.84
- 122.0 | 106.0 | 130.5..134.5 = 0.87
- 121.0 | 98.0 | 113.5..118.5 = 1.23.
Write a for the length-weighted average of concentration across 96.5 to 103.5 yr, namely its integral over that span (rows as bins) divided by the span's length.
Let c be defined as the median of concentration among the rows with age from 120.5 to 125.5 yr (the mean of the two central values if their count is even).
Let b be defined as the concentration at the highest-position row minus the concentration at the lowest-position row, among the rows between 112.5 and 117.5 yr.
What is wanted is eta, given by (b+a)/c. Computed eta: 0.90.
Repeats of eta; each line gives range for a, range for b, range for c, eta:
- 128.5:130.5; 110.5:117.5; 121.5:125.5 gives 0.91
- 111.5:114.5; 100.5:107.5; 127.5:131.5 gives 1.59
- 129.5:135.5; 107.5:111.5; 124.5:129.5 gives 1.07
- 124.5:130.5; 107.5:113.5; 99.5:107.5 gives 1.05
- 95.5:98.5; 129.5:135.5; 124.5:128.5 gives 0.96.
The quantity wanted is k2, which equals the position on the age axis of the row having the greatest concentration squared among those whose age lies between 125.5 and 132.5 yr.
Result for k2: 126.0 yr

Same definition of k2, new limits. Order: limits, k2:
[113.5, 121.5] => 114.0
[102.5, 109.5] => 109.0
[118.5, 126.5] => 119.0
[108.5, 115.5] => 113.0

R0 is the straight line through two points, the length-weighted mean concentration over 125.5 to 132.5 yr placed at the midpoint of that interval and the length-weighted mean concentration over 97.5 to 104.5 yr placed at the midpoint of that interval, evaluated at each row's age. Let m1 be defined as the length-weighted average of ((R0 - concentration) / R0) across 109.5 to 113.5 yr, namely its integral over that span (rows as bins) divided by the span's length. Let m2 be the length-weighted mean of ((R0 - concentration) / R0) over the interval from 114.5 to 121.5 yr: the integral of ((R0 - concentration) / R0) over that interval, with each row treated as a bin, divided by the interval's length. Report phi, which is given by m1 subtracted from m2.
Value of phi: 0.08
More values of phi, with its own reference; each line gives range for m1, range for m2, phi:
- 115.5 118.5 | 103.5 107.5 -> 0.17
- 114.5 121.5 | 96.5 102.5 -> 0.27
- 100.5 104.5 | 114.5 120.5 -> -0.23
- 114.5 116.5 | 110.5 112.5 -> 0.02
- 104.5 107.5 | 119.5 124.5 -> 0.05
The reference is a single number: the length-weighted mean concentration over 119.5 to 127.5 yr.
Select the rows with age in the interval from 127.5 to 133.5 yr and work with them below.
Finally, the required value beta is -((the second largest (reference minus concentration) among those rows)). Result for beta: -13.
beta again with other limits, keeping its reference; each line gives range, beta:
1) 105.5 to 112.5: 24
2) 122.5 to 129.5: -11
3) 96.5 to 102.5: -11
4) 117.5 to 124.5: -1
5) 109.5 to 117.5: 38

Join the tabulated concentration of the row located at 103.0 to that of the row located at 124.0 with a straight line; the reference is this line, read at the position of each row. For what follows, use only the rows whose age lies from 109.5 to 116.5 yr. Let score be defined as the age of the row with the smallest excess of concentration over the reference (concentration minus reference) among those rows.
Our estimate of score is 110.0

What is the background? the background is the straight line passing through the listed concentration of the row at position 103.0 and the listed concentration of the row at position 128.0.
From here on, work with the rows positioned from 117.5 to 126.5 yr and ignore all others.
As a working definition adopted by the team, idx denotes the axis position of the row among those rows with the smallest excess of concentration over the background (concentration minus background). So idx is 125.0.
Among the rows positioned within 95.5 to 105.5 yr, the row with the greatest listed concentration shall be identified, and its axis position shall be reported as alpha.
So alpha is 105.0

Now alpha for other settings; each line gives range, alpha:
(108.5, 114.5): 113.0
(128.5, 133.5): 129.0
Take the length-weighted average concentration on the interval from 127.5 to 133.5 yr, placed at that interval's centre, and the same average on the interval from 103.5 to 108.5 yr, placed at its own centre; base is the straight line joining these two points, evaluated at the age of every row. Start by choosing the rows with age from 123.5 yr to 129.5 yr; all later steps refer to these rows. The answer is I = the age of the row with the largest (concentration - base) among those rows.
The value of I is 124.0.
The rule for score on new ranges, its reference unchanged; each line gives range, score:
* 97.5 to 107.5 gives 98.0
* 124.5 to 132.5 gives 132.0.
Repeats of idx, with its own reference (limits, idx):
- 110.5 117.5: 117.0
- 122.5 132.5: 128.0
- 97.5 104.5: 98.0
